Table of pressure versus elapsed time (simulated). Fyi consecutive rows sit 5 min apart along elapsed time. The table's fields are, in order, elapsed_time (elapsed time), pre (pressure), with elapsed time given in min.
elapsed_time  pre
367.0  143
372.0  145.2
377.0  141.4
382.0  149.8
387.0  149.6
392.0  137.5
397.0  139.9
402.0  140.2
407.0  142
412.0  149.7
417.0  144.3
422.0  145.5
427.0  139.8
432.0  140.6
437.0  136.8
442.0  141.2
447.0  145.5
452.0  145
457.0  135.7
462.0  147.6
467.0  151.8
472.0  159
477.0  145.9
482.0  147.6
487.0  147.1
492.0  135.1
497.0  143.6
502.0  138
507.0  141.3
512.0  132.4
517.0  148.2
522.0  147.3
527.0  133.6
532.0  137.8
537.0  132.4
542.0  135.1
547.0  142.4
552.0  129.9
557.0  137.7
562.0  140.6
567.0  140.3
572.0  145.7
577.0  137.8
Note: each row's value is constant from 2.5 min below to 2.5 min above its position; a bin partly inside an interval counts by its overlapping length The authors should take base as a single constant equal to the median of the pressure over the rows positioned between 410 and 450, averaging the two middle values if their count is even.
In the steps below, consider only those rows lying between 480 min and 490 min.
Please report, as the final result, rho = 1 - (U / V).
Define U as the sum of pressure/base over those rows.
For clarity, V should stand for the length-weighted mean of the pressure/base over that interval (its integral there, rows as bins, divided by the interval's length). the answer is -1.01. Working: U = 2.06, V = 1.03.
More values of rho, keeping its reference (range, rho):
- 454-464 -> -1.00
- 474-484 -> -0.99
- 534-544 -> -1.00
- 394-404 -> -1.00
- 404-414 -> -1.01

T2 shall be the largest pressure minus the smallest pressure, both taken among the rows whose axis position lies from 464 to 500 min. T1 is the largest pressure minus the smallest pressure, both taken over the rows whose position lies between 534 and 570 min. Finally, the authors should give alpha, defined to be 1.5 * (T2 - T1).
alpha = 17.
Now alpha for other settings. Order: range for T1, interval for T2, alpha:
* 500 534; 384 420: -5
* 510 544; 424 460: -9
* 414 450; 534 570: 6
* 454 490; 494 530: -11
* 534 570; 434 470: 5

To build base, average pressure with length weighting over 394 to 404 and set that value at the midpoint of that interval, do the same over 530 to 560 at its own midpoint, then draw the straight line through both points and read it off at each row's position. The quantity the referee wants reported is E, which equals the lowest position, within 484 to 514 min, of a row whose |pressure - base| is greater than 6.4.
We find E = 487.0 min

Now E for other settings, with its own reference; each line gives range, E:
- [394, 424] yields 412.0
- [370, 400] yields 382.0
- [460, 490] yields 462.0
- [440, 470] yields 447.0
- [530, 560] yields 547.0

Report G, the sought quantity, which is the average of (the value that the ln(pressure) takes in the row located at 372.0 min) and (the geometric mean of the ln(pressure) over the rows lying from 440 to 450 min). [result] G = 4.97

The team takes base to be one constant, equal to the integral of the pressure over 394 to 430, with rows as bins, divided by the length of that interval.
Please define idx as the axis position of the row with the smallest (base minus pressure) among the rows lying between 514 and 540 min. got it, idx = 517.0 min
